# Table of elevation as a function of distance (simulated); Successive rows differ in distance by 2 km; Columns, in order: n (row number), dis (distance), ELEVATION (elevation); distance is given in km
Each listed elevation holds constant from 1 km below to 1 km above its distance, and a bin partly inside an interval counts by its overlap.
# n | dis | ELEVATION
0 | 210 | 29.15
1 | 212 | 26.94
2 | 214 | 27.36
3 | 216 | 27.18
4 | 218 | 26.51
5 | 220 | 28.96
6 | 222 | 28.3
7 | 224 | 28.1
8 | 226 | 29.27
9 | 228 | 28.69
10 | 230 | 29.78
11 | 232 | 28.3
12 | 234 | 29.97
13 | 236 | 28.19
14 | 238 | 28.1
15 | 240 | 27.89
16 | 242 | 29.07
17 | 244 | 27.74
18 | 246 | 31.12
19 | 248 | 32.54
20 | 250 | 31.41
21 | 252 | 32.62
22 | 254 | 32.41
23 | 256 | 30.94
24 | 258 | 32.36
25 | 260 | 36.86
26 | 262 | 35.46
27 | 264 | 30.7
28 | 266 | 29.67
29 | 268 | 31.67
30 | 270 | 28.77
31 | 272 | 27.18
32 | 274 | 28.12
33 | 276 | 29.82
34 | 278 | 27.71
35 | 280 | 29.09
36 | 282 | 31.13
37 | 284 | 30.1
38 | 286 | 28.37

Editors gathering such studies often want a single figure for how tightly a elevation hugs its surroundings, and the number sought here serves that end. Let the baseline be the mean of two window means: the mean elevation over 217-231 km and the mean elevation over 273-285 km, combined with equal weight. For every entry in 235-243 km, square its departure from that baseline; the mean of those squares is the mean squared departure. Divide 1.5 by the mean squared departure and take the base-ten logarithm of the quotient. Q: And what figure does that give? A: 0.4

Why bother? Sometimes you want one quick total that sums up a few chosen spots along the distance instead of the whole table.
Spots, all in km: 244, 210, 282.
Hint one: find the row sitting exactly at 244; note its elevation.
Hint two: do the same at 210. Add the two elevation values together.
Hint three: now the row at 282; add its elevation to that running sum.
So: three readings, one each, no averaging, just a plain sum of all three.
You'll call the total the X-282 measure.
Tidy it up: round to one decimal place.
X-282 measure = 88.0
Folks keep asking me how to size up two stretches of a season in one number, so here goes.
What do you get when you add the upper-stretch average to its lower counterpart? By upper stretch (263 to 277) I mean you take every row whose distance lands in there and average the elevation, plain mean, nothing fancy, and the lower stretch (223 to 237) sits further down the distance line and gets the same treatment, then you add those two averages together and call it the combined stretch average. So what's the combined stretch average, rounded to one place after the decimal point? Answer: 58.3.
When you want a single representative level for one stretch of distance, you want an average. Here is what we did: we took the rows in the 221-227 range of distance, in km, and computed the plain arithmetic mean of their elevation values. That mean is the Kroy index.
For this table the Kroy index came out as 28.6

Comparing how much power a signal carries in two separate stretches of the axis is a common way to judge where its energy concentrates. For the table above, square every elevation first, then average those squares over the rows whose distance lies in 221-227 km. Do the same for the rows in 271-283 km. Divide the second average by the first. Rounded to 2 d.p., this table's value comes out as 1.02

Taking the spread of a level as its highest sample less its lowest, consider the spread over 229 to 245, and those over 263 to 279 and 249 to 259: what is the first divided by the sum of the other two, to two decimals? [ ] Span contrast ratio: 0.36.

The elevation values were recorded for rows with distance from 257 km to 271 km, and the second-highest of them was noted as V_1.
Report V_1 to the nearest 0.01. 35.46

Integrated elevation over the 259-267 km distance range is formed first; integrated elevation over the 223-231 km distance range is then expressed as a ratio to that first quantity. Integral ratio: 0.87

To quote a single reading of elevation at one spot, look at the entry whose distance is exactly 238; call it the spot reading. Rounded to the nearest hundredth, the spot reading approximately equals 28.10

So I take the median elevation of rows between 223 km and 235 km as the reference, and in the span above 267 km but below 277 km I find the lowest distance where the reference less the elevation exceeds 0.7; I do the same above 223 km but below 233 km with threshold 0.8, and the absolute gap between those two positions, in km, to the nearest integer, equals 48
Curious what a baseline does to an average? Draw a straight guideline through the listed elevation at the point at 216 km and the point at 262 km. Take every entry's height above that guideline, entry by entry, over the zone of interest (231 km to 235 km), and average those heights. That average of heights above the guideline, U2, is -1.1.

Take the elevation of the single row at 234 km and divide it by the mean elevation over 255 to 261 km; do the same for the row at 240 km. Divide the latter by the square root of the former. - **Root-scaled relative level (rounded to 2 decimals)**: 0.88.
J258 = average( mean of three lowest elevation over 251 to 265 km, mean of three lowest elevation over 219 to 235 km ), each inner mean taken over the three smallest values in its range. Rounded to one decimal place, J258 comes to 29.8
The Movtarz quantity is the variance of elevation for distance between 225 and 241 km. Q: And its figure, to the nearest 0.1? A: 0.6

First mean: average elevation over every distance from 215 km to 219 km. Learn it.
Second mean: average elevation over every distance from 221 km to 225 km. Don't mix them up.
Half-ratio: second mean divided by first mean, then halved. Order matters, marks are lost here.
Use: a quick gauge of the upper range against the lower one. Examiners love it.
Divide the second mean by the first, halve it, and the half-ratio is 0.525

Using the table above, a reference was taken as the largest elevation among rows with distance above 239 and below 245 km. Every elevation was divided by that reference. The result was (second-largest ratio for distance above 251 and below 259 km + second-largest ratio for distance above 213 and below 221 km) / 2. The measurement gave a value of 1.03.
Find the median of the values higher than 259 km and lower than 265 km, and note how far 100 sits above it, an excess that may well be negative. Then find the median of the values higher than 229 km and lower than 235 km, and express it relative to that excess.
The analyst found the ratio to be 0.461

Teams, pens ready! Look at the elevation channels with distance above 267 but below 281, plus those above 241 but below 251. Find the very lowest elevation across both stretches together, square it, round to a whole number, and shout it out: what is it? 739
